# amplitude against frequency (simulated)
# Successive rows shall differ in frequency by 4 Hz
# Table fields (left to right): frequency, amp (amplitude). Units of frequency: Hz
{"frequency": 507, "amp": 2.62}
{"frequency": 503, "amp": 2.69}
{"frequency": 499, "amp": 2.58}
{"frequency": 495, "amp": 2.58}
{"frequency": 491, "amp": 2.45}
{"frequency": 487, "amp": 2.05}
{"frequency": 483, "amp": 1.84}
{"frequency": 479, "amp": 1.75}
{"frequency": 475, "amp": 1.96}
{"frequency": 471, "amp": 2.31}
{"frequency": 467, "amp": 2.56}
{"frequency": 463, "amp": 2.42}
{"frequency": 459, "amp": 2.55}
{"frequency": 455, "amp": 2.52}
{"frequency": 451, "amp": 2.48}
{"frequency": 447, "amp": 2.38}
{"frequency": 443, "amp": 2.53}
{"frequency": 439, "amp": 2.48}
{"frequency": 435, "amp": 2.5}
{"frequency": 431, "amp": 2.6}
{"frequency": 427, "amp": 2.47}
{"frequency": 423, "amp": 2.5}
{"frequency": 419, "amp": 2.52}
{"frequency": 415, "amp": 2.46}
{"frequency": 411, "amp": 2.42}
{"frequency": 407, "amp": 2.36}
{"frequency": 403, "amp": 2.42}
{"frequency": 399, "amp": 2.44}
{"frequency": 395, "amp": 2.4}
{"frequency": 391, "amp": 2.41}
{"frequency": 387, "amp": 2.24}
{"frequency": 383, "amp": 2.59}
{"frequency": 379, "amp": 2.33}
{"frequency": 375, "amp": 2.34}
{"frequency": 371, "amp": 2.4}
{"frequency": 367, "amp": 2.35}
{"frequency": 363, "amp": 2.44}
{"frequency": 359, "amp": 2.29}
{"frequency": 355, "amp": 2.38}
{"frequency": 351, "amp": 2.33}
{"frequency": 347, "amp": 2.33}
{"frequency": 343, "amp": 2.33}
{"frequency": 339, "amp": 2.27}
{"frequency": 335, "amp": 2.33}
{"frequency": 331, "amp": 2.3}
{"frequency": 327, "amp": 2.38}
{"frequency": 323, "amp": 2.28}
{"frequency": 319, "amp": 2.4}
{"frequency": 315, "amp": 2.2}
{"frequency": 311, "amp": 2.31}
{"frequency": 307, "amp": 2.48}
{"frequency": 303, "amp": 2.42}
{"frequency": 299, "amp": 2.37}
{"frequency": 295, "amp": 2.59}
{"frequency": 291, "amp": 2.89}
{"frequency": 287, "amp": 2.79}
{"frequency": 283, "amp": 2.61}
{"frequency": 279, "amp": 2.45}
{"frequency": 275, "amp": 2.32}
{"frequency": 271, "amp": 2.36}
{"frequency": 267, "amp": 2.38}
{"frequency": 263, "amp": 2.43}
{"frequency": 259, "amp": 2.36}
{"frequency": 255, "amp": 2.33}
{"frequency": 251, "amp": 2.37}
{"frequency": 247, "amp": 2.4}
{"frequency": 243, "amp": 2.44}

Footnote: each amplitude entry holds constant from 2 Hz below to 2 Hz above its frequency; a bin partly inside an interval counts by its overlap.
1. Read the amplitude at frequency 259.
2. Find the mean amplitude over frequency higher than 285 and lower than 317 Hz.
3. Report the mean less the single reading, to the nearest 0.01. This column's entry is 0.15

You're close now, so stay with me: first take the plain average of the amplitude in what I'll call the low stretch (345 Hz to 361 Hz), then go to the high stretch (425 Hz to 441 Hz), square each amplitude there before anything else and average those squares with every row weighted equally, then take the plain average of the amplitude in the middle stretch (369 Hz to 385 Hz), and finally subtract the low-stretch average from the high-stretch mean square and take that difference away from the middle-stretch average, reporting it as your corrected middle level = -1.6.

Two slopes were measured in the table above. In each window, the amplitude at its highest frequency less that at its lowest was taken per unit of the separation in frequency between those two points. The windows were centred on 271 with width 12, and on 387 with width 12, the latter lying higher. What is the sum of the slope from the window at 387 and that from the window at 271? -0.030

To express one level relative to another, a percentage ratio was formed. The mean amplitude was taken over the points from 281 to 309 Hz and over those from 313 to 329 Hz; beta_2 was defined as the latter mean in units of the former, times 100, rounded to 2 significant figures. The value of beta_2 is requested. 89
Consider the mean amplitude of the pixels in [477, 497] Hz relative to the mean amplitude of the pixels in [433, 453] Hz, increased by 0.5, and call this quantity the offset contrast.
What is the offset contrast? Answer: 1.36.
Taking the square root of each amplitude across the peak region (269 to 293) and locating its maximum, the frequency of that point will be 291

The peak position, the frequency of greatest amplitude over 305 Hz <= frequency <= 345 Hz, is 307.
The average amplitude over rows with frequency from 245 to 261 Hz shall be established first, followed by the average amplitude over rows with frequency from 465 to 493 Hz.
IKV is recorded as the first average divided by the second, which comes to 1.11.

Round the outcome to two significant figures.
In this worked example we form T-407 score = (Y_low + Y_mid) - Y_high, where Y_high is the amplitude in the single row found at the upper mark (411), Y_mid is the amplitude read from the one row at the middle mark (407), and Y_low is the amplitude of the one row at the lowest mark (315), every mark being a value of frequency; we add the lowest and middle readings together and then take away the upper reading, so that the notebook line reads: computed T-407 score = 2.1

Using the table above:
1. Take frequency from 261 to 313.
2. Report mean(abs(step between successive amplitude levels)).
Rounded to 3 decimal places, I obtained 0.123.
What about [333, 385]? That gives 0.073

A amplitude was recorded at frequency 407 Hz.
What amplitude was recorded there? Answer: 2.36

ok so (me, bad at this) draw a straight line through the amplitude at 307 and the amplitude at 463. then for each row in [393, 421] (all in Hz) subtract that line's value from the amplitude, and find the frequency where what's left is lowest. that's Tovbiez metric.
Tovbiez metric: 407 Hz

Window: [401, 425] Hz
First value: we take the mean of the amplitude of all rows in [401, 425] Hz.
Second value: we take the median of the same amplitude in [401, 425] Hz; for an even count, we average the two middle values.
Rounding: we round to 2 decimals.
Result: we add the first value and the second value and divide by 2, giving 2.44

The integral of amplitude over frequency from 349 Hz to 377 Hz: 66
